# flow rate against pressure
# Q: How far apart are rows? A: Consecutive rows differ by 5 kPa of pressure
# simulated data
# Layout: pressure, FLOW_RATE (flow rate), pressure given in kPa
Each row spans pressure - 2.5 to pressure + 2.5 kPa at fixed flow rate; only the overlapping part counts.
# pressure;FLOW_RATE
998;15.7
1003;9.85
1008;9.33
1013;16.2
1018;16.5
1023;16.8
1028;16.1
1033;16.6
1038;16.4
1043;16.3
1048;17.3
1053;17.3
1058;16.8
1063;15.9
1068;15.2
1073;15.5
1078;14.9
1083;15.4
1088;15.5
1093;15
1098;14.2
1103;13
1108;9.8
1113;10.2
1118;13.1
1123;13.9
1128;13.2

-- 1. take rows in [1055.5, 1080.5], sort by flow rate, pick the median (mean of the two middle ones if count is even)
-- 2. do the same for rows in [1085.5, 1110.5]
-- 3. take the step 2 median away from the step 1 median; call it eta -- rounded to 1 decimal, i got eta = 1.3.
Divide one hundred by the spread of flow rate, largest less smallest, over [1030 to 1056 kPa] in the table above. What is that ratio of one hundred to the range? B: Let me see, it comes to 100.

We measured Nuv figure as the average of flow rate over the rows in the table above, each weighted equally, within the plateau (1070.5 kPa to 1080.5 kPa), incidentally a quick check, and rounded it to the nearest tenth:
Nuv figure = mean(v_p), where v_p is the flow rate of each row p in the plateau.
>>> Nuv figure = 15.2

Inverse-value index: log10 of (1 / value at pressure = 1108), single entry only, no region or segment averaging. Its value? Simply -0.99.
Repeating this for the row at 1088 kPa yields -1.19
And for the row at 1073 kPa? -1.19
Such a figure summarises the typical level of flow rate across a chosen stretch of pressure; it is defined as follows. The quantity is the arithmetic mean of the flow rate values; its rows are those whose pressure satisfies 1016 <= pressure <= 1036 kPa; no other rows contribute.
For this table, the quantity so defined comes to 16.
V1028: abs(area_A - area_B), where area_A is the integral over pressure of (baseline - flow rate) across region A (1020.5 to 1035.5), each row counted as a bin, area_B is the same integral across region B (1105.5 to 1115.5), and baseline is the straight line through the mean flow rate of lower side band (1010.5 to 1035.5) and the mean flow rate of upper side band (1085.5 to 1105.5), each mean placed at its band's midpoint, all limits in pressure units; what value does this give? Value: 43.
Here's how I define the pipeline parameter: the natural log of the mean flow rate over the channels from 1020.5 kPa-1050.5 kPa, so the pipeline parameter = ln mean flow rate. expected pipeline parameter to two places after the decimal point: 2.81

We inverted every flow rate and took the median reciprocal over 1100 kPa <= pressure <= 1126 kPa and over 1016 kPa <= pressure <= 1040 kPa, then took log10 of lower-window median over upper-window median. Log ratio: -0.10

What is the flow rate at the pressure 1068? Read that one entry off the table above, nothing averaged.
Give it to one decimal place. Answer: 15.2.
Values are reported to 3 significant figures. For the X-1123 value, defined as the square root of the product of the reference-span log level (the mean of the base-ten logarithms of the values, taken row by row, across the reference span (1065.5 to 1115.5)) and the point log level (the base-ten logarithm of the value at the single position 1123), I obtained 1.14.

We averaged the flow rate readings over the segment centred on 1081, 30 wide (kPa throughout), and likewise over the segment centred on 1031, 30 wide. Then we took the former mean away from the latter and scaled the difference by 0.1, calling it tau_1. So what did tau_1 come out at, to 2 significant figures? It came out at 0.12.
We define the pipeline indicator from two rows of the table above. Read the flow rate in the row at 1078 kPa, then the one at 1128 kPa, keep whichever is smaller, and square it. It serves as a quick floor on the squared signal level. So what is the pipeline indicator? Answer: 174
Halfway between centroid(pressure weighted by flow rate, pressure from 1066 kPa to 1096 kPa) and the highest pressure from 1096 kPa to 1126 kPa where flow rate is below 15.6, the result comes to 1101.7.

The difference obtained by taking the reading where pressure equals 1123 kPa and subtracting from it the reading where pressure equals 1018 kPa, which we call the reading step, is -2.6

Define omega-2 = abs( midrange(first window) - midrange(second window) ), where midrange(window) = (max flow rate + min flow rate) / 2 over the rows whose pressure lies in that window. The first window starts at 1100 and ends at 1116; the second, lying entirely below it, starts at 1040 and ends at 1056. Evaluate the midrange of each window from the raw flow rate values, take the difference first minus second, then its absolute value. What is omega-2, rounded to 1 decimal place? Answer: 5.4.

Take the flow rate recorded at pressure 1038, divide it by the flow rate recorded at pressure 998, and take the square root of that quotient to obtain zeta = 1.02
